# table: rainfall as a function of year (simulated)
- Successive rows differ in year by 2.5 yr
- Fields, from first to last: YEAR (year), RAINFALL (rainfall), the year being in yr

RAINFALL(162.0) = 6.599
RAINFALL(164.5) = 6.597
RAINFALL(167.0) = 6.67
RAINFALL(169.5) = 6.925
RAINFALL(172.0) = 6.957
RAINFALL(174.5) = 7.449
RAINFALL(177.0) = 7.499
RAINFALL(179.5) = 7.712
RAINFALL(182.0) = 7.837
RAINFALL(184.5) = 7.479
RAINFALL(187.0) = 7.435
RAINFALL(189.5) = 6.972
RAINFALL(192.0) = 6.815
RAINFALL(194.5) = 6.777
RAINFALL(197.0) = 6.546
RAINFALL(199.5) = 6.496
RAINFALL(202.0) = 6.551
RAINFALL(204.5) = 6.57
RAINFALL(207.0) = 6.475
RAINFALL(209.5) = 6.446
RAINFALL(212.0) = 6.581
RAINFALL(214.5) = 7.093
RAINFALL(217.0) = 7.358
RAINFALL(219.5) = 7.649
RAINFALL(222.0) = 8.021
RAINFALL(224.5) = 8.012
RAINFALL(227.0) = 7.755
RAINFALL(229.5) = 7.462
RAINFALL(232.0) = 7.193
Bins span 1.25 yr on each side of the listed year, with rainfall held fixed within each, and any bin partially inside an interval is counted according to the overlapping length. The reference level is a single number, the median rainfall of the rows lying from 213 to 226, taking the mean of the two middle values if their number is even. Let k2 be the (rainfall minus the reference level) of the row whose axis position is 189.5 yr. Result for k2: -0.7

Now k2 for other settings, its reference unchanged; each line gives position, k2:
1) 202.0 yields -1.1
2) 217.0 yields -0.3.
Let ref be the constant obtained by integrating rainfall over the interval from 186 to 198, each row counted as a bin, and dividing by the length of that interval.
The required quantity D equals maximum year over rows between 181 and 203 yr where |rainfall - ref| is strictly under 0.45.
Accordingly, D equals 202.0 yr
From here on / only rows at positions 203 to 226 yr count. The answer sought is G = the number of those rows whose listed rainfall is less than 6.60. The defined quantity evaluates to 4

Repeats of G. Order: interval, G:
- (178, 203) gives 3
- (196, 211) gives 6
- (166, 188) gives 0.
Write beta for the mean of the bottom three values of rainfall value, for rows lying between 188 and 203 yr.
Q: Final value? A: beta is 6.5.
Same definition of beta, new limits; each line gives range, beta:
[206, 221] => 6.5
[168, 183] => 7.1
